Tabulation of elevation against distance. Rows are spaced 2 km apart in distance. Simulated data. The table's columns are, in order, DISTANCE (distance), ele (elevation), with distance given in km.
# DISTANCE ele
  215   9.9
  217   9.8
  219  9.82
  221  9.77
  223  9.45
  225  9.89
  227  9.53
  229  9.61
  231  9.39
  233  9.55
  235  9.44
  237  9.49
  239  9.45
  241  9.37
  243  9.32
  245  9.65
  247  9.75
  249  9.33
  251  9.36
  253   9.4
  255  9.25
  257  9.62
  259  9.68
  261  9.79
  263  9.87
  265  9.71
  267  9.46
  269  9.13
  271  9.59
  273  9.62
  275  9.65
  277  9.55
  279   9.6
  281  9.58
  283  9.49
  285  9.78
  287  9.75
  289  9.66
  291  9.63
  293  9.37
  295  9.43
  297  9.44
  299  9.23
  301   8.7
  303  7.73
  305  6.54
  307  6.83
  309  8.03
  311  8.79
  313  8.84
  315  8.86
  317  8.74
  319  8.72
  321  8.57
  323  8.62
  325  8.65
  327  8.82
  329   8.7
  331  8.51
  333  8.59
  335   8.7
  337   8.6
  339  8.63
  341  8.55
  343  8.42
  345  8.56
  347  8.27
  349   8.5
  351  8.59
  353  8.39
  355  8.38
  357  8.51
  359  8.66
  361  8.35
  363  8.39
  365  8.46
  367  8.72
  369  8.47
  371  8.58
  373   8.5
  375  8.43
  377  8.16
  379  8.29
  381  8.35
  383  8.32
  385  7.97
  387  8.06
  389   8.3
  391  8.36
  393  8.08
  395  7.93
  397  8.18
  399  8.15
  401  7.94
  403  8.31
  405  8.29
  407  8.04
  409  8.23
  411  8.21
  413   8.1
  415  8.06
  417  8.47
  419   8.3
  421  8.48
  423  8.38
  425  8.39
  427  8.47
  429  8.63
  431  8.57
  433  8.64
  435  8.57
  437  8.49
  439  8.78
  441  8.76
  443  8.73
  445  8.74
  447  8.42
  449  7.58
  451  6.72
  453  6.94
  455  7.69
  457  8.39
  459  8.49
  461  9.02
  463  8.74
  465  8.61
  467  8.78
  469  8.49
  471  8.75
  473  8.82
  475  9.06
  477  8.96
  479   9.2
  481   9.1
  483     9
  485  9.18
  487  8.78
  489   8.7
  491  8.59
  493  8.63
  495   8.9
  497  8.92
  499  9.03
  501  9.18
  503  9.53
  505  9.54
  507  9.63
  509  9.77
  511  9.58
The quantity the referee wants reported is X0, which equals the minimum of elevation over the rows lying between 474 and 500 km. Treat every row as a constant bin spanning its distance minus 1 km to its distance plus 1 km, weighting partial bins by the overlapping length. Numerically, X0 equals 8.59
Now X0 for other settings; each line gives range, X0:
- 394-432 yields 7.93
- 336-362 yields 8.27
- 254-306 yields 6.54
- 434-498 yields 6.72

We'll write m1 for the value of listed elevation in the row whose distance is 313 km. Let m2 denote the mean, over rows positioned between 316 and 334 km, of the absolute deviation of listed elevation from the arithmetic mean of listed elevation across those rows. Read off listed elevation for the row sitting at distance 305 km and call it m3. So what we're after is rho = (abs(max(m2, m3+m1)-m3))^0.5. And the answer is 2.97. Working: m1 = 8.84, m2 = 0.078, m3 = 6.54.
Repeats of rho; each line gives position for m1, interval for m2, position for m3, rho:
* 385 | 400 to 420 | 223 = 2.82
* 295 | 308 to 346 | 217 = 3.07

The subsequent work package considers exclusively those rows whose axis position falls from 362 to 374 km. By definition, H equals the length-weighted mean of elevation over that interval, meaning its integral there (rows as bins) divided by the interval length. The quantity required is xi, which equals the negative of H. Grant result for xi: -8.5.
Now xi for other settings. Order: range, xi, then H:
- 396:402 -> -8.1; 8.1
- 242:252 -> -9.5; 9.5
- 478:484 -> -9.1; 9.1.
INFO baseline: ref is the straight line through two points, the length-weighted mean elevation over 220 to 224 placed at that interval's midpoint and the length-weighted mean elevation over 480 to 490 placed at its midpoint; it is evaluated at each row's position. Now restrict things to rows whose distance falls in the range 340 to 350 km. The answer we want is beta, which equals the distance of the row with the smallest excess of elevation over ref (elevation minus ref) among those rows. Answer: 347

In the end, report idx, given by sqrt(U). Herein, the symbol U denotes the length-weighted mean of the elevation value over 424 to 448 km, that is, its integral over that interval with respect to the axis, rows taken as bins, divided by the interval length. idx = 2.93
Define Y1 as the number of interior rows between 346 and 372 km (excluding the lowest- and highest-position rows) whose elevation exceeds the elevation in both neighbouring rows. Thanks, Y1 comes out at 3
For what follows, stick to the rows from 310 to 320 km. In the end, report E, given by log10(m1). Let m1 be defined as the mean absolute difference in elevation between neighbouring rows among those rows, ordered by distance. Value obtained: -1.28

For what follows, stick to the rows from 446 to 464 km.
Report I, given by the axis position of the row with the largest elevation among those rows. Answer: 461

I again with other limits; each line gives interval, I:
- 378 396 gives 391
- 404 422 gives 421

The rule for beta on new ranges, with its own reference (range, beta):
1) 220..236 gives 231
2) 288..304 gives 303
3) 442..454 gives 451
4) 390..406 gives 395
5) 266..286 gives 269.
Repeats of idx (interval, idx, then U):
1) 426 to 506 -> 2.94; 8.7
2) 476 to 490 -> 3.00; 9.0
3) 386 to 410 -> 2.86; 8.2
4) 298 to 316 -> 2.86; 8.2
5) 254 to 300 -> 3.09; 9.6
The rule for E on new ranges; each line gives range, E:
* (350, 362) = -0.80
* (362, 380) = -0.81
